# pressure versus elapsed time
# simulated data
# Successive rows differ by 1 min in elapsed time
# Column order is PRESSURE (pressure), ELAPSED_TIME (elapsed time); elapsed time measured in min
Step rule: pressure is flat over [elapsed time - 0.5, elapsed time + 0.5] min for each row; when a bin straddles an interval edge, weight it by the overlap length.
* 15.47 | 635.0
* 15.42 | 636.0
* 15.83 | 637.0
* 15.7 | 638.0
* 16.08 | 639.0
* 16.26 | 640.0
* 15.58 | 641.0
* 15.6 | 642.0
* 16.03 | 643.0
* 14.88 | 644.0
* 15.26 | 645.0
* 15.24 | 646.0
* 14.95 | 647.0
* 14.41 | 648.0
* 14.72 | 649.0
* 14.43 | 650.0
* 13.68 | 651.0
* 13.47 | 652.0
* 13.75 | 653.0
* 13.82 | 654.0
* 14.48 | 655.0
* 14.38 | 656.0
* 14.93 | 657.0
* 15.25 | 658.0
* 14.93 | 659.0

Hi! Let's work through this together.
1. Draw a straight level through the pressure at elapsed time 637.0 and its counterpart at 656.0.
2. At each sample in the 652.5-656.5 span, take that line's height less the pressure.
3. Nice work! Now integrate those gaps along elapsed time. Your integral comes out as 1.5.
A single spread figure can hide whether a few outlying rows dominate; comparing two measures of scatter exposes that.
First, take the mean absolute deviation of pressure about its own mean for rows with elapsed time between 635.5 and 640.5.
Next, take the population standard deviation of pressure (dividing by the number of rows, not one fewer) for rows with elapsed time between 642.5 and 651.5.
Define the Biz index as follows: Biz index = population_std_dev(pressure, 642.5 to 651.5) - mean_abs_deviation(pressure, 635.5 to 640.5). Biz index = 0.37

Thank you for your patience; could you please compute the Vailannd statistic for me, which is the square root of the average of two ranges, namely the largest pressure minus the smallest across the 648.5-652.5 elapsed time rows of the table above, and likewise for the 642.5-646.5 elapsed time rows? 1.10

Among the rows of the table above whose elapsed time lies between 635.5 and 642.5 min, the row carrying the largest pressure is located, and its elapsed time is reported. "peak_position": 640.0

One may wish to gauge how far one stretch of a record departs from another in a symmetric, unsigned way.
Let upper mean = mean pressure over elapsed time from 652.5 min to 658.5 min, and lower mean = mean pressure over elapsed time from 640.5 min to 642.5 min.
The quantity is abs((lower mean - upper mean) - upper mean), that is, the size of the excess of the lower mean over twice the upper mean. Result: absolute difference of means 13.3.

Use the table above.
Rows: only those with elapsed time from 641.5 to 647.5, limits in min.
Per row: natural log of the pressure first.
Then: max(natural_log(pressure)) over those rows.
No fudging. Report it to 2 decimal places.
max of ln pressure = 2.77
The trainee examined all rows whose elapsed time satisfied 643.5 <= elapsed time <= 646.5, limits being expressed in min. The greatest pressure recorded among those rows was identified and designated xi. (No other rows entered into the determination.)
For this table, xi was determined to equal 15.26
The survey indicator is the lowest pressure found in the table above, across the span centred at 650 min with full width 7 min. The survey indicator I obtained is 13.47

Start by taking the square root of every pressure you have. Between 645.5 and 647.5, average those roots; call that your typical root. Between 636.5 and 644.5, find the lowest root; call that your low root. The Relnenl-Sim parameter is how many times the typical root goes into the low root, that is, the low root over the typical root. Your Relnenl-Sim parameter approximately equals 0.99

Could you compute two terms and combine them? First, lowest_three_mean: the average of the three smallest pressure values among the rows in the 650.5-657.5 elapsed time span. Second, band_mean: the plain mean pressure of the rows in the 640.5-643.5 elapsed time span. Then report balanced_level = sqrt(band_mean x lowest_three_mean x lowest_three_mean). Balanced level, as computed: 54.1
